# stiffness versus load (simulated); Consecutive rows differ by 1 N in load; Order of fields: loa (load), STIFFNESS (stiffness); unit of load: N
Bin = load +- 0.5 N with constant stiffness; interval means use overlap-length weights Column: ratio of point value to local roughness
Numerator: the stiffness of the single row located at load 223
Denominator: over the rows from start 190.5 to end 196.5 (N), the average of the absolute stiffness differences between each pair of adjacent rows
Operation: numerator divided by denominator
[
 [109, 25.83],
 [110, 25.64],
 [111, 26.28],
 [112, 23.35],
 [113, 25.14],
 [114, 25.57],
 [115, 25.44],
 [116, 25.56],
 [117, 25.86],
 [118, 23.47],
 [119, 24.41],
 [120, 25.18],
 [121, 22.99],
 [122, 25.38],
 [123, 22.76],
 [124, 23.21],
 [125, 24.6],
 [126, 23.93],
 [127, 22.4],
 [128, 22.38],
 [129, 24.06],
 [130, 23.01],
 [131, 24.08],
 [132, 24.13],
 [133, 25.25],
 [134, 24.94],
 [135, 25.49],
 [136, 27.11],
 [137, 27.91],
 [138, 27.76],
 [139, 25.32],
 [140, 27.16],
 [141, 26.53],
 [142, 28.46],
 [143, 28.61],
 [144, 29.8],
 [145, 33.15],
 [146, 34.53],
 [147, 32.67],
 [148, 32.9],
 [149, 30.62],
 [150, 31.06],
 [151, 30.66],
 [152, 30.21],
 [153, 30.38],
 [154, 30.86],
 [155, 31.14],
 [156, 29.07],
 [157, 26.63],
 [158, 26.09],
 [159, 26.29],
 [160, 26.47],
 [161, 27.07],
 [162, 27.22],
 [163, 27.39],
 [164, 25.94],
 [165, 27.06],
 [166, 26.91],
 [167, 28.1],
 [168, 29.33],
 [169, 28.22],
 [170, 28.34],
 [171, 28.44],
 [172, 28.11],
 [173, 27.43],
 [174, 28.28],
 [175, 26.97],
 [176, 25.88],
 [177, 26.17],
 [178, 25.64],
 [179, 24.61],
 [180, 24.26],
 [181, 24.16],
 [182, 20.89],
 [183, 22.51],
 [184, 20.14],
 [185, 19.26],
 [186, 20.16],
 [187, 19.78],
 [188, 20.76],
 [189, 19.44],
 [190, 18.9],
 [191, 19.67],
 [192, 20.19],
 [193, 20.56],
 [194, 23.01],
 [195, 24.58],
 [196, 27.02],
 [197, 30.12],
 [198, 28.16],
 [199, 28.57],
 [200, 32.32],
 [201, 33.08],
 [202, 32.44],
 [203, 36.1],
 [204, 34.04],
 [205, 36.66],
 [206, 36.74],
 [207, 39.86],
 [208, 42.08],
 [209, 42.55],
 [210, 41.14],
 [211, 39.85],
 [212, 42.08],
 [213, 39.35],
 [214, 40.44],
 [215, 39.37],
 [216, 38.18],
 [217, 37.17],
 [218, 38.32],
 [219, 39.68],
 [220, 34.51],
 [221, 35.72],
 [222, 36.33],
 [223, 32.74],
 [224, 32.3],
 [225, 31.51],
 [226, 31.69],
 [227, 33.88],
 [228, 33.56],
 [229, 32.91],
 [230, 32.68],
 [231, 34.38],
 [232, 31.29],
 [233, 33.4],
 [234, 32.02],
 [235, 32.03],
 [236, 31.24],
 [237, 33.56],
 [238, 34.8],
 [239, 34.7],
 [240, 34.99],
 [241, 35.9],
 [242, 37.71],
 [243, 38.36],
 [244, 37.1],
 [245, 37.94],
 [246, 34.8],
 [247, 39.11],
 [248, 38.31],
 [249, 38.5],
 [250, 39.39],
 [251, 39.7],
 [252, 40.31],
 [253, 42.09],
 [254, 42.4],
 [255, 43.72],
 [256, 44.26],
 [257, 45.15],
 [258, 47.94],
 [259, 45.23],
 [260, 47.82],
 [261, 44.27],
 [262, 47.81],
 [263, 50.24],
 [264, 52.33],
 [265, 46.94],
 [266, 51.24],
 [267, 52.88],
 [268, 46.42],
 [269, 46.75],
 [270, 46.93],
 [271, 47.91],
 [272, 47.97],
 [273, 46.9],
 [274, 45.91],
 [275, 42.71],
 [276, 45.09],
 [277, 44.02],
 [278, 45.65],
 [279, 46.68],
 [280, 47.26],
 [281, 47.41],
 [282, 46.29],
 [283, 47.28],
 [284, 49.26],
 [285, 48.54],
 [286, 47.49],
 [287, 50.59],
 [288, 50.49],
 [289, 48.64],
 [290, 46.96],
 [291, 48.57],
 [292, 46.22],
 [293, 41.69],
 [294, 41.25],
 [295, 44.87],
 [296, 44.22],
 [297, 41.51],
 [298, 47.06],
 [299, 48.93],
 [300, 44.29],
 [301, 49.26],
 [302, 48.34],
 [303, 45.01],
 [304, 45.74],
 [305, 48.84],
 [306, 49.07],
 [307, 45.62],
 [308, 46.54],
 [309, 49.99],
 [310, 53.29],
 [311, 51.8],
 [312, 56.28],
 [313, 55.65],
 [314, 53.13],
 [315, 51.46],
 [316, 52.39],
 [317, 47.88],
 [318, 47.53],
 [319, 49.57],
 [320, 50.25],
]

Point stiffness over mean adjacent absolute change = 22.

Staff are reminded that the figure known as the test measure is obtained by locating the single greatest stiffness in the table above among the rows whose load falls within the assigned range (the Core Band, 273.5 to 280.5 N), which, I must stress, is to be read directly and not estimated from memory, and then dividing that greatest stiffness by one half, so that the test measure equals 95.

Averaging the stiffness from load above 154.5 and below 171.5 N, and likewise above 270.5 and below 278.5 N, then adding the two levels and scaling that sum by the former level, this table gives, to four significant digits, 2028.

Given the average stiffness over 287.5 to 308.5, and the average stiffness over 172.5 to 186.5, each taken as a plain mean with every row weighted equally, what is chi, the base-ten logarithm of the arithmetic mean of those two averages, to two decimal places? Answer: 1.55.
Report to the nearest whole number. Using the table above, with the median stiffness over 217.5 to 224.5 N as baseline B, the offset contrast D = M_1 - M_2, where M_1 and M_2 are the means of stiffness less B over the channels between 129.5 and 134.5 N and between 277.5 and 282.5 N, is -22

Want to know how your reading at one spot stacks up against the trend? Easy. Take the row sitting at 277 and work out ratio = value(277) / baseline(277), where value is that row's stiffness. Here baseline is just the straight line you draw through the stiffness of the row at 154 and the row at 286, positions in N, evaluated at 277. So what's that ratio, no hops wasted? 0.95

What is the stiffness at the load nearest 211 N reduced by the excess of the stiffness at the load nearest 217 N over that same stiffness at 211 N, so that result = 43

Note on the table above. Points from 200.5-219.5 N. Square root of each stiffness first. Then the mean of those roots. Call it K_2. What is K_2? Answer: 6.2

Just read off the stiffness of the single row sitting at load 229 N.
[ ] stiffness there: 32.91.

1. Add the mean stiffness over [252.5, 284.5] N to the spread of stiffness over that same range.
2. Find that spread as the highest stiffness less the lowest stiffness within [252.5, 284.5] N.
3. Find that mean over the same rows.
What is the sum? 58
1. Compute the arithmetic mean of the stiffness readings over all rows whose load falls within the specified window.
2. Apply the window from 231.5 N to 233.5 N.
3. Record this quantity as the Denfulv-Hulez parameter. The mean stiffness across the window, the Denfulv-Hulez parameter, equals 32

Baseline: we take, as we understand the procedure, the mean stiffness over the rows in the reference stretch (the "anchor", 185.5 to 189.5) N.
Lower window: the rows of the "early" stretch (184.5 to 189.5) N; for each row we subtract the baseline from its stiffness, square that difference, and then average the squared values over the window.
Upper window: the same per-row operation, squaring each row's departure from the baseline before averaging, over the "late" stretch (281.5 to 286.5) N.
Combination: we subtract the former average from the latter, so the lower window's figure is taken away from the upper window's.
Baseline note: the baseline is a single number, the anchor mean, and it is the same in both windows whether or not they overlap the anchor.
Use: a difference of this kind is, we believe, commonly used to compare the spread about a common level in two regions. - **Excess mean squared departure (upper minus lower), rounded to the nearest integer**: 770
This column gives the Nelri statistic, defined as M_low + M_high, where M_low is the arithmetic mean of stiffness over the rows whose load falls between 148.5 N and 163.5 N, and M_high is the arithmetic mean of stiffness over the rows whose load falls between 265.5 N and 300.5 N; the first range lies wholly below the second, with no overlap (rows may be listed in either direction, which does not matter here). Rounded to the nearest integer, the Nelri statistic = 75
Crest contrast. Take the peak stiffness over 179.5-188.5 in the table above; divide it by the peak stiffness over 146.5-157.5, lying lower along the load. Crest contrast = 0.74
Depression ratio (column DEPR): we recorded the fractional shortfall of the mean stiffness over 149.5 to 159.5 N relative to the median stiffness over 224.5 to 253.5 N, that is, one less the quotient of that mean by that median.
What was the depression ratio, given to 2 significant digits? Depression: 0.16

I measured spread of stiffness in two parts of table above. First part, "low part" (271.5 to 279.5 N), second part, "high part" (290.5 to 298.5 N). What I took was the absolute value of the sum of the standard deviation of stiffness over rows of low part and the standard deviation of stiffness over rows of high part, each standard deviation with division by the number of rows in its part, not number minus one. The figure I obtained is 4.2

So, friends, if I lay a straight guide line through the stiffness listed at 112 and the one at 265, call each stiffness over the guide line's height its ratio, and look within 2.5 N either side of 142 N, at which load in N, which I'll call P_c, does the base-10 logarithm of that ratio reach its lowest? 141 N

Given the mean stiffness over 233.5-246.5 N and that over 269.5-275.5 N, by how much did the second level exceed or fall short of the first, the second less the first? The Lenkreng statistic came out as 11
